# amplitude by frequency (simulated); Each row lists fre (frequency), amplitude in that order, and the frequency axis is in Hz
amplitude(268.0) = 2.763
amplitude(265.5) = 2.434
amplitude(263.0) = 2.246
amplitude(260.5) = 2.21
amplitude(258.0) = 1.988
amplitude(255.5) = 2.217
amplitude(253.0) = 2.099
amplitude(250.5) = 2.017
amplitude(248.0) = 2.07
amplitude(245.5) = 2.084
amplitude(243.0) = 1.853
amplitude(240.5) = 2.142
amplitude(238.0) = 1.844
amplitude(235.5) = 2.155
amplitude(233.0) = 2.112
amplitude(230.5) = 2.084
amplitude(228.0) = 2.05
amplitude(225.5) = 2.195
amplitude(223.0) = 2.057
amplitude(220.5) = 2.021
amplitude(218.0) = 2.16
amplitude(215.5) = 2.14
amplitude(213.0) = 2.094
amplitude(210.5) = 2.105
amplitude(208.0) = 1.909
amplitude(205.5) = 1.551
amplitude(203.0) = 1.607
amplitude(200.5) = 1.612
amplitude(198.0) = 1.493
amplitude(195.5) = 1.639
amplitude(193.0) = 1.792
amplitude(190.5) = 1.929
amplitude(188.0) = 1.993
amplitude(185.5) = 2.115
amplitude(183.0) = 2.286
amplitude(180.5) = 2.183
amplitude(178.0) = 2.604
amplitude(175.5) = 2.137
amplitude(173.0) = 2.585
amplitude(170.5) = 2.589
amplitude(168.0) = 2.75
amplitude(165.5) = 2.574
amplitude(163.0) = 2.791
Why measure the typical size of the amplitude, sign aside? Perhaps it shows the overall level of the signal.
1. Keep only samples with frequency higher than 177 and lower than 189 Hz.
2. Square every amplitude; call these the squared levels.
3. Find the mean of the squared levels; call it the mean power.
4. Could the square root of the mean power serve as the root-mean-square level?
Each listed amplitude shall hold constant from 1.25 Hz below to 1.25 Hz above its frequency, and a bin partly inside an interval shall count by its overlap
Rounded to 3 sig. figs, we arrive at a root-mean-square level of 2.25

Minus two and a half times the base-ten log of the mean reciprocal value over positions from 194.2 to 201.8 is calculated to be 0.50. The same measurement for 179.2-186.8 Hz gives 0.85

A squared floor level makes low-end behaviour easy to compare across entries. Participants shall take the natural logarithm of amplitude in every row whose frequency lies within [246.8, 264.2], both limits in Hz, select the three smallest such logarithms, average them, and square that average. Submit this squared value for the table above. 0.50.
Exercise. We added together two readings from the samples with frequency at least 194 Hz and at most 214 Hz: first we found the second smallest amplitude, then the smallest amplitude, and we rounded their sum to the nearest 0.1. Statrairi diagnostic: 3.0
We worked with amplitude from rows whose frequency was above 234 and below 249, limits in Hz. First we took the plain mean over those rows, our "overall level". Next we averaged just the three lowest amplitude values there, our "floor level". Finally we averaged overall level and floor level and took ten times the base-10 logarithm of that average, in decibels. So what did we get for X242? 3.0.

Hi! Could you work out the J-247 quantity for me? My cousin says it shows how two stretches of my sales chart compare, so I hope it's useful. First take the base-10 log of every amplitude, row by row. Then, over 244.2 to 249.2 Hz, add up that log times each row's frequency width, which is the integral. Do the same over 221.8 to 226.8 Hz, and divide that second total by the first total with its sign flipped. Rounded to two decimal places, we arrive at -1.03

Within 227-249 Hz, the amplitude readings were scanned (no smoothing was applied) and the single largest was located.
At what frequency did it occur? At 235.5 Hz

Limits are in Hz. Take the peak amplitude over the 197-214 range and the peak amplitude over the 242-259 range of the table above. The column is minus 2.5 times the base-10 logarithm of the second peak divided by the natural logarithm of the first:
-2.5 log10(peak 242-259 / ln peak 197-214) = -1.19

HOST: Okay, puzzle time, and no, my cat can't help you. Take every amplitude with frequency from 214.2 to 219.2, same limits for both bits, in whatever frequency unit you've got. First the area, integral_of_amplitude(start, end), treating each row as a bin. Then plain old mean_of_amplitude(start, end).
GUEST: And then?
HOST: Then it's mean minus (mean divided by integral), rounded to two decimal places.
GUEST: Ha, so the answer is 1.95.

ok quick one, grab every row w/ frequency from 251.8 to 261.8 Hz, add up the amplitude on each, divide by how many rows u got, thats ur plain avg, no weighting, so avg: 2.13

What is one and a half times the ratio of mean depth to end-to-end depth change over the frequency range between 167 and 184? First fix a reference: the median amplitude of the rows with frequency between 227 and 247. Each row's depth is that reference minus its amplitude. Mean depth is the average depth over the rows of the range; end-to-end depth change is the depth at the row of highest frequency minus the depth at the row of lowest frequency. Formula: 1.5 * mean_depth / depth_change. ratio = -1.2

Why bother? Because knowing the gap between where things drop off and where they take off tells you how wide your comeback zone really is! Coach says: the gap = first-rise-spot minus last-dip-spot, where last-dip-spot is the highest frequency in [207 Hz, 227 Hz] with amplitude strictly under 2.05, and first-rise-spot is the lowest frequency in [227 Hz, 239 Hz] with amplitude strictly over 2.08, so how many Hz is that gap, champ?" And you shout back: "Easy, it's 10.0 Hz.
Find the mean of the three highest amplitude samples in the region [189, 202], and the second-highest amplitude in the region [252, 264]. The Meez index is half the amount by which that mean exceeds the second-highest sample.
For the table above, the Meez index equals -0.22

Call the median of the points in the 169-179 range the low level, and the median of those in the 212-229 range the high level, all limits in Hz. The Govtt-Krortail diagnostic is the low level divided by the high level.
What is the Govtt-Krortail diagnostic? 1.24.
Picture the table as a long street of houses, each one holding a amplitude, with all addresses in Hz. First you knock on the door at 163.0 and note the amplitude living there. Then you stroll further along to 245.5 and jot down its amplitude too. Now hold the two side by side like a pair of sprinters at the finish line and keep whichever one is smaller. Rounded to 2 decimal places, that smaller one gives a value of 2.08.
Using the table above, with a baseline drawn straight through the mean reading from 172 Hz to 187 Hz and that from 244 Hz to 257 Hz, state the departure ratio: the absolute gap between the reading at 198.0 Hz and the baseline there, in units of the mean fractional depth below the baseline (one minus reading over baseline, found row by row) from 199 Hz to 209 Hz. 3.0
